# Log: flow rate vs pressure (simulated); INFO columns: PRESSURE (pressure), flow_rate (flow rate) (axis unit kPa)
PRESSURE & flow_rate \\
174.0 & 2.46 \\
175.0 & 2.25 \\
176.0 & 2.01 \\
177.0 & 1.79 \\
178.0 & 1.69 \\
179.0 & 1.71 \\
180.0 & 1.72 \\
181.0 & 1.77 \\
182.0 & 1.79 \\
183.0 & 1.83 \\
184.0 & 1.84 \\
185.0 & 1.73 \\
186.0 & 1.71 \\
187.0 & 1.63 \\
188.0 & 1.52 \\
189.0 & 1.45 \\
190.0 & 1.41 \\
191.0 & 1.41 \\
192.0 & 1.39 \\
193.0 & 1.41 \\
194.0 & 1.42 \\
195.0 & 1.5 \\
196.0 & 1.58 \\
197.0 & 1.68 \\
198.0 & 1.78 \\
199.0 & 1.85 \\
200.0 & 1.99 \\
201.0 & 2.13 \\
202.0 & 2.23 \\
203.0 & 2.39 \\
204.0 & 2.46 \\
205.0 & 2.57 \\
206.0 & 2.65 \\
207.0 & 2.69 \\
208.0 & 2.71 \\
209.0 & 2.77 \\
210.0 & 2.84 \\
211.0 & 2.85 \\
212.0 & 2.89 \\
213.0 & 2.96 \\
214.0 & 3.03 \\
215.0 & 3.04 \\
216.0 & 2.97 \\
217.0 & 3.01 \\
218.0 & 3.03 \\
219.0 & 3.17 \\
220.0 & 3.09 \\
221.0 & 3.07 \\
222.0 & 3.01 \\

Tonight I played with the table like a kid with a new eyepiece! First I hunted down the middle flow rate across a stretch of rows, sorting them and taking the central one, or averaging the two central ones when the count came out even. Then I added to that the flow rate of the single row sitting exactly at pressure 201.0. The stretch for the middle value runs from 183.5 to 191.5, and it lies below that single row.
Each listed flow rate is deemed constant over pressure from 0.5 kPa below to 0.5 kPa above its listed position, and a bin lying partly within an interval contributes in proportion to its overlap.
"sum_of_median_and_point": 3.7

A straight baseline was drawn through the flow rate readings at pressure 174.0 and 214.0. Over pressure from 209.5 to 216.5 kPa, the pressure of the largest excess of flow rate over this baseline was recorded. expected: 214.0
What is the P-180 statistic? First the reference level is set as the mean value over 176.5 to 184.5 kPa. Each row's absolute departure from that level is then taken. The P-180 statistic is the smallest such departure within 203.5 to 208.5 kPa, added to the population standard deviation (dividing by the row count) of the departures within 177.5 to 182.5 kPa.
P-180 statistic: 0.7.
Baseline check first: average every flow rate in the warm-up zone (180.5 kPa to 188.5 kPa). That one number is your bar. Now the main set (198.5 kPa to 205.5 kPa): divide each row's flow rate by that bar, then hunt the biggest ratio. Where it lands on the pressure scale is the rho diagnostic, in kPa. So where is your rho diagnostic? 205.0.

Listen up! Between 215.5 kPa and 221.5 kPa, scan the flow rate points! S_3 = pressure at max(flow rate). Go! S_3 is 219.0 kPa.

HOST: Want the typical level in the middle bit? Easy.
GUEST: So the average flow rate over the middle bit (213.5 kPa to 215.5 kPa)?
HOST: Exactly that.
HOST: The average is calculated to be 3.0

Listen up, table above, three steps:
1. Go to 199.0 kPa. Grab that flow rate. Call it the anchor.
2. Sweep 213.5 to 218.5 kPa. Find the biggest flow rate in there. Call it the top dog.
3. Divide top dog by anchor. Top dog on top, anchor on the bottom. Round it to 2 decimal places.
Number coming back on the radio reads 1.64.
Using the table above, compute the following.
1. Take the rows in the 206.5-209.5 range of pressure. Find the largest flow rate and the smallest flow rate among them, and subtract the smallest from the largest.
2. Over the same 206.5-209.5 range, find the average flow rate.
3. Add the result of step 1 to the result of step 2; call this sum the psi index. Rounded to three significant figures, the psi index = 2.80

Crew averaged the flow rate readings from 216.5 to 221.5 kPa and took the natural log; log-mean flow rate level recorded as 1.1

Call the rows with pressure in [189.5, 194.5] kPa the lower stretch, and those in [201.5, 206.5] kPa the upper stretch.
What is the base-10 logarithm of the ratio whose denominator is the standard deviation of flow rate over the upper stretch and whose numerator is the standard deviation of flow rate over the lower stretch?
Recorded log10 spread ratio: -1.2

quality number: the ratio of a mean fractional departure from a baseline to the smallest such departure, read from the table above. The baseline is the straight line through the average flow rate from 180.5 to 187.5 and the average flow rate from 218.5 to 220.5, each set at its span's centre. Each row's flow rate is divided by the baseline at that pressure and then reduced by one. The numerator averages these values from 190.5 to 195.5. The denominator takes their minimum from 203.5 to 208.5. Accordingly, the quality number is 12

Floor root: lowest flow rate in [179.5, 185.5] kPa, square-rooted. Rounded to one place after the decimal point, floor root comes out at 1.3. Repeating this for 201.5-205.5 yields 1.5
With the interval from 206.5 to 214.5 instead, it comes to 1.6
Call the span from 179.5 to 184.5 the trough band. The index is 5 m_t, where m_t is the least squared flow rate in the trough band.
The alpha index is 15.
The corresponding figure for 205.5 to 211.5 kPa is 35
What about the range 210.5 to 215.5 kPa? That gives 41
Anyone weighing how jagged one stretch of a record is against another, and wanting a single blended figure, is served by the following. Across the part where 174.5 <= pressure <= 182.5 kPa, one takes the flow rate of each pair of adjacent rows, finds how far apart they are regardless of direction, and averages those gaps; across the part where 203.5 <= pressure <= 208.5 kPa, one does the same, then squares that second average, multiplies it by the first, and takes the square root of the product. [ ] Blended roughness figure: 0.0192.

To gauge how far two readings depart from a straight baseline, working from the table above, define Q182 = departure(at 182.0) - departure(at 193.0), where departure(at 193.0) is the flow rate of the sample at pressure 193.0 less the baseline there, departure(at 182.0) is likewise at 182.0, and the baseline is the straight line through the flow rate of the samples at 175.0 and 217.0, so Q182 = 0.58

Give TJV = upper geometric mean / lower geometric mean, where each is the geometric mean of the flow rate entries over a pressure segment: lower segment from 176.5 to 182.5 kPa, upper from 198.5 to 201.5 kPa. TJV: 1.1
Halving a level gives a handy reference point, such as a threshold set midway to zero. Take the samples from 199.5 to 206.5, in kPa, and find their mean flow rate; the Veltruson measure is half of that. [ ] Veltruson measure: 1.17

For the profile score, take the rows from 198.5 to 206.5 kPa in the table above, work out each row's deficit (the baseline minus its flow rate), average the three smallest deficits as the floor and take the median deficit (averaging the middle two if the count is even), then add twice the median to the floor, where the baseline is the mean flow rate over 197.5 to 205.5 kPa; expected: -1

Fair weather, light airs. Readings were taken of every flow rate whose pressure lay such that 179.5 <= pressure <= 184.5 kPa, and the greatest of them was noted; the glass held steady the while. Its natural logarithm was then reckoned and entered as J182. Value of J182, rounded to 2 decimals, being 0.61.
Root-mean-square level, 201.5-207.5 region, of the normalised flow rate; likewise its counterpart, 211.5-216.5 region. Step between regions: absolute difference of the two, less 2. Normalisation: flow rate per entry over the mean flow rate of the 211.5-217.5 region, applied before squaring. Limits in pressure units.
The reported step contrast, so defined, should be -1.8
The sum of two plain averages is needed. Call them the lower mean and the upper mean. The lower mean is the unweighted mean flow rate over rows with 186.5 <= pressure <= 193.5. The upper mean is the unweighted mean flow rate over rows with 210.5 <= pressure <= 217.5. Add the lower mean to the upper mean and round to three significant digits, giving 4.42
